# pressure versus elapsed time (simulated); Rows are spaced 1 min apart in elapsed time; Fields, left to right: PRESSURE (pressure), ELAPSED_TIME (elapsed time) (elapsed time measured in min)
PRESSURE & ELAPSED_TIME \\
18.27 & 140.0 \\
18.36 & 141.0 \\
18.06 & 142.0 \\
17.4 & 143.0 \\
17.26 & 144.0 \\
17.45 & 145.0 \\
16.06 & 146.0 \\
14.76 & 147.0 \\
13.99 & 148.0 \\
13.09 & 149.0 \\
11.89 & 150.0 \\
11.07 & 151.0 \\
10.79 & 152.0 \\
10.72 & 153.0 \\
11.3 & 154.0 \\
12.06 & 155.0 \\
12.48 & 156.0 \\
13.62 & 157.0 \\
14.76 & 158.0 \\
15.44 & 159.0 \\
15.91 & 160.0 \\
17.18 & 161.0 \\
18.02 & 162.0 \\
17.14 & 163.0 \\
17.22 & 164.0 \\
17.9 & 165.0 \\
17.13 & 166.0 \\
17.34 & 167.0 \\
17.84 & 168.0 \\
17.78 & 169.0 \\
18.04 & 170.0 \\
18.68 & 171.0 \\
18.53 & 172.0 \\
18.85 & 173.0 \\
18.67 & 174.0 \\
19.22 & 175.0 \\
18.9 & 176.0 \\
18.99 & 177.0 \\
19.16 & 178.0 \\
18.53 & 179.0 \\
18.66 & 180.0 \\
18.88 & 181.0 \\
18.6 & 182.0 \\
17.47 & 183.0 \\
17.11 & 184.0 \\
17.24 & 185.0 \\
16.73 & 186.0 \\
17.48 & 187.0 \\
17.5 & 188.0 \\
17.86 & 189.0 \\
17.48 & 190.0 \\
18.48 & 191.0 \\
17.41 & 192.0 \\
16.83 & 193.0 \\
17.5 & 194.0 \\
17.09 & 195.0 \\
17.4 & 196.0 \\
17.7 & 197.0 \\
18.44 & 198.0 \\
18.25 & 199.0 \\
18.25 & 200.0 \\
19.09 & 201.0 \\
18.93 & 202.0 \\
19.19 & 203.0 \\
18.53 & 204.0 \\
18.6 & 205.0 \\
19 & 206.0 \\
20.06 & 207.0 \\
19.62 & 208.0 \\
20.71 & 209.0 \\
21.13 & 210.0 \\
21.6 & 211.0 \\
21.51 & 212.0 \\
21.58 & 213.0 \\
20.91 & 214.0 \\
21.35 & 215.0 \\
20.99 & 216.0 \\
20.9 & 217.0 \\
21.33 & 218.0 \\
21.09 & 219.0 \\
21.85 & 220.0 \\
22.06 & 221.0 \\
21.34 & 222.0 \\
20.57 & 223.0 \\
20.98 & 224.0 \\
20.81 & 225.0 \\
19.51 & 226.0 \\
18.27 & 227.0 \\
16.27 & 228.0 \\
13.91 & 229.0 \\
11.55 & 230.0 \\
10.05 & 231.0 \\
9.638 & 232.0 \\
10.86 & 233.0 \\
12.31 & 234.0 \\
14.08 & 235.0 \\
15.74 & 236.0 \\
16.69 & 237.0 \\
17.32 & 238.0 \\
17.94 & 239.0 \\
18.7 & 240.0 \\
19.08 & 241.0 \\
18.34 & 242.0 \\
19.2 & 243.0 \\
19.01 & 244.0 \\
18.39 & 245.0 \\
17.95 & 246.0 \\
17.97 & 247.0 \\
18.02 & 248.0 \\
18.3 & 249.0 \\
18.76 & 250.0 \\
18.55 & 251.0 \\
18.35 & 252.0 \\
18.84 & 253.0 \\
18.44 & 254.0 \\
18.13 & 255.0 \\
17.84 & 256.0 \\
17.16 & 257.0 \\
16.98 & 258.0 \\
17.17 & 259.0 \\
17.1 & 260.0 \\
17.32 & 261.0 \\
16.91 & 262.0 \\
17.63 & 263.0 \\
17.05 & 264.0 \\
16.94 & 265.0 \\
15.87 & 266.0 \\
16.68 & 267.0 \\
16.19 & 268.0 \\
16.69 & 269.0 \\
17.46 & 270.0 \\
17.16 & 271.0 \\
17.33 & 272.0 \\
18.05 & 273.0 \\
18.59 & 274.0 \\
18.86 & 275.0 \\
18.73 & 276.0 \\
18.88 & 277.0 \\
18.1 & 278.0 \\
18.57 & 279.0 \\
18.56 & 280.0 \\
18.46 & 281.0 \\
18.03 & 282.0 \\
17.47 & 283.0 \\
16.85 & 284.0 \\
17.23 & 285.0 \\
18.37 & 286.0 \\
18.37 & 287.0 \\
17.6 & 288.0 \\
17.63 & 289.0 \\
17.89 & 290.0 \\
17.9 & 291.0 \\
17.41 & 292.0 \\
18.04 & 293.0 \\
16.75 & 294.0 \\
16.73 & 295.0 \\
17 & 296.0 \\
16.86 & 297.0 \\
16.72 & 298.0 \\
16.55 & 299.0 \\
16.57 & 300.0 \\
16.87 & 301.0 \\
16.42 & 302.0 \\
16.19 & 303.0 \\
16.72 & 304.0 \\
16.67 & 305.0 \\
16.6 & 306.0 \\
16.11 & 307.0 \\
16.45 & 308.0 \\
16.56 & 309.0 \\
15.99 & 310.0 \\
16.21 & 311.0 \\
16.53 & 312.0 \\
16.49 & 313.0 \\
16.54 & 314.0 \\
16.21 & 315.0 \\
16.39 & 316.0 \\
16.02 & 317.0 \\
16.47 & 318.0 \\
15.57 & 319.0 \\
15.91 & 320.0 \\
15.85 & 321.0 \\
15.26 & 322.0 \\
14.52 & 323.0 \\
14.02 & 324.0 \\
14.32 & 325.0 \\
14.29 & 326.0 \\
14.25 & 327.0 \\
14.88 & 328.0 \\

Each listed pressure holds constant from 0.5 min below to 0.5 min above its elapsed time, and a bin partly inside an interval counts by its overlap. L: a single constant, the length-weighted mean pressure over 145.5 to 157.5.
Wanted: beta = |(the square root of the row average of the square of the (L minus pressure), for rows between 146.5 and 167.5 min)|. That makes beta 3.1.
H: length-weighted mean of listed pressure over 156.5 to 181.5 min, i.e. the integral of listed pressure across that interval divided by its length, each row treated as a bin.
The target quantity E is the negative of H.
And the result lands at -17.7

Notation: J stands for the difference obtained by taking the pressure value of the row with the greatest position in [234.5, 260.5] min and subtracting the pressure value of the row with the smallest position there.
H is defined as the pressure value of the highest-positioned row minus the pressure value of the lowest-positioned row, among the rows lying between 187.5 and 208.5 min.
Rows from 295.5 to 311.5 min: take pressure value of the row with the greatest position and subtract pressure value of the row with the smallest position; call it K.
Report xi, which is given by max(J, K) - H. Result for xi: 1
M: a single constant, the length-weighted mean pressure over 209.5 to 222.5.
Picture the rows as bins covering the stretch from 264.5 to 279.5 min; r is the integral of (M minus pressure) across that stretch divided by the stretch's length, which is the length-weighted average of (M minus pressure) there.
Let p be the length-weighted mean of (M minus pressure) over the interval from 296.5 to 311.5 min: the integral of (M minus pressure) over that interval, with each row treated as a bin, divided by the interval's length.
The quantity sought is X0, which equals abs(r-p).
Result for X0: 1.1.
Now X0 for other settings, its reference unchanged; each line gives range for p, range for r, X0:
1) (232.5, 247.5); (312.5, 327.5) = 1.4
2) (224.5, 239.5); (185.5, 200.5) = 2.6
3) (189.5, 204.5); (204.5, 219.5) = 2.7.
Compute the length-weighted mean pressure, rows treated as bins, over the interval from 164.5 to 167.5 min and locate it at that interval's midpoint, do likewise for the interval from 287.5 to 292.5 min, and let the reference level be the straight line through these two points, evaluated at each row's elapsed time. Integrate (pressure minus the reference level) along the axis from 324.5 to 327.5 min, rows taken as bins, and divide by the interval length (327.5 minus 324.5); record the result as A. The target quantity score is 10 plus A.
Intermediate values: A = -3.5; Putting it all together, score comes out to 6.5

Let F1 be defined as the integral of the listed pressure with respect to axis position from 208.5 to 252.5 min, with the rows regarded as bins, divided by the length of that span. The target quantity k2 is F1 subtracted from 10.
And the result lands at -8.3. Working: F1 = 18.3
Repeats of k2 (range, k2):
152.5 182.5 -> -6.9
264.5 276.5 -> -7.4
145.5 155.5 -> -2.6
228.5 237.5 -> -2.8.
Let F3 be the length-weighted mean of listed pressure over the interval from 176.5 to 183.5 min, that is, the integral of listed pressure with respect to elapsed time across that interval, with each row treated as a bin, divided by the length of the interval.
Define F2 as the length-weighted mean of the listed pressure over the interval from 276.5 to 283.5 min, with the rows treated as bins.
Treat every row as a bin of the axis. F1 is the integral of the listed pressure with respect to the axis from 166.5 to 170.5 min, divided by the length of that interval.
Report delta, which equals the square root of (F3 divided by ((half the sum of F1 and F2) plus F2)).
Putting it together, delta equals 0.716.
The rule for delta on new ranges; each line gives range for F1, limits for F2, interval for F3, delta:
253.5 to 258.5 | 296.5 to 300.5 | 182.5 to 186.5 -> 0.711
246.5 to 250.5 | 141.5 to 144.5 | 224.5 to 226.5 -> 0.754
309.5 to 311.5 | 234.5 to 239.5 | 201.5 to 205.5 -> 0.760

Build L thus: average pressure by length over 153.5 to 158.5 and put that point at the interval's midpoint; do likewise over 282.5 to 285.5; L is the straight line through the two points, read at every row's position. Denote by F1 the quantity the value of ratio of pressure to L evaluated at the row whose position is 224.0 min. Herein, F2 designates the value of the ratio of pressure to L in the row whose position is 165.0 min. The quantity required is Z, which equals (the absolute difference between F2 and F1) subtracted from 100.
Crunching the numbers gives 100.0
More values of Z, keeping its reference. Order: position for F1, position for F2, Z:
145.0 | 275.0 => 99.7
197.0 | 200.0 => 100.0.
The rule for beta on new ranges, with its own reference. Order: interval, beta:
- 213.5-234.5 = 6.9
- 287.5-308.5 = 4.3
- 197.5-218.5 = 7.4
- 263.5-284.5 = 5.1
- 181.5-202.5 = 5.1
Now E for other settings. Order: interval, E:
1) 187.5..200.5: -17.7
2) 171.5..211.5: -18.5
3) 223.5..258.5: -17.0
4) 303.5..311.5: -16.4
